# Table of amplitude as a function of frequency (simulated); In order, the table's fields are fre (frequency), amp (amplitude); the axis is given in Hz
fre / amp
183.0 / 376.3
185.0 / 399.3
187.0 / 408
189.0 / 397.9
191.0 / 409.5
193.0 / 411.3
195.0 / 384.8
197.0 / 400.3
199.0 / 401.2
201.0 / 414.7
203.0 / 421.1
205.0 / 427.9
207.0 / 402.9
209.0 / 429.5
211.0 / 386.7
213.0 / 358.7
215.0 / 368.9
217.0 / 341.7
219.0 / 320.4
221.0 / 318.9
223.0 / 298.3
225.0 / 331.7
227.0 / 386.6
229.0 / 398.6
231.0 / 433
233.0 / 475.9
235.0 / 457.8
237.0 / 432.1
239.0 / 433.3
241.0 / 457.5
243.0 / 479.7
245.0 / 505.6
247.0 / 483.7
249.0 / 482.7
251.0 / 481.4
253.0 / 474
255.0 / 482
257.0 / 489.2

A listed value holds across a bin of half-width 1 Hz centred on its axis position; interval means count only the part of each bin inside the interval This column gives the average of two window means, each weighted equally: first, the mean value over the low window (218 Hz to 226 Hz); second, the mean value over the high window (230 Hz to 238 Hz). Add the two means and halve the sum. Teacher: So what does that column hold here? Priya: 384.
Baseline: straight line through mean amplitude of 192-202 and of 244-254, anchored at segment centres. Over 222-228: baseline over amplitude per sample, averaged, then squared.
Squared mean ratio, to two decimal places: 1.78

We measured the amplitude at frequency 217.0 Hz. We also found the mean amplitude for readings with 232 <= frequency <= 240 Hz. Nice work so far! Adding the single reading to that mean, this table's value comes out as 791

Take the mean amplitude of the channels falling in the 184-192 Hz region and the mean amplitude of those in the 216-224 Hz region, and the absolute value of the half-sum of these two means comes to 362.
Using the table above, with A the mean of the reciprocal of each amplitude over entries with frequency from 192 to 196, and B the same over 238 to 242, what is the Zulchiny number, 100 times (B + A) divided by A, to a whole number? 189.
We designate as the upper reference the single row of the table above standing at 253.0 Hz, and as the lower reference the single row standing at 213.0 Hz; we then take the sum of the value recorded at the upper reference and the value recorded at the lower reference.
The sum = 833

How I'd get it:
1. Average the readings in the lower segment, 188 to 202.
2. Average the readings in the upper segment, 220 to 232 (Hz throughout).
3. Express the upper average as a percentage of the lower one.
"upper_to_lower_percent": 90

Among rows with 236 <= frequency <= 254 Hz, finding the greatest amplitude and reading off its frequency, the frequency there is 245.0 Hz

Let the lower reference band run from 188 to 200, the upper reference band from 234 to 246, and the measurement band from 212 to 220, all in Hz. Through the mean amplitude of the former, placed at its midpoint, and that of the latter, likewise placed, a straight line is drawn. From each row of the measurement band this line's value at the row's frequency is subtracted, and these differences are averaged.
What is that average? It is -82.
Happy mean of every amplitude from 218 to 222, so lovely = 320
